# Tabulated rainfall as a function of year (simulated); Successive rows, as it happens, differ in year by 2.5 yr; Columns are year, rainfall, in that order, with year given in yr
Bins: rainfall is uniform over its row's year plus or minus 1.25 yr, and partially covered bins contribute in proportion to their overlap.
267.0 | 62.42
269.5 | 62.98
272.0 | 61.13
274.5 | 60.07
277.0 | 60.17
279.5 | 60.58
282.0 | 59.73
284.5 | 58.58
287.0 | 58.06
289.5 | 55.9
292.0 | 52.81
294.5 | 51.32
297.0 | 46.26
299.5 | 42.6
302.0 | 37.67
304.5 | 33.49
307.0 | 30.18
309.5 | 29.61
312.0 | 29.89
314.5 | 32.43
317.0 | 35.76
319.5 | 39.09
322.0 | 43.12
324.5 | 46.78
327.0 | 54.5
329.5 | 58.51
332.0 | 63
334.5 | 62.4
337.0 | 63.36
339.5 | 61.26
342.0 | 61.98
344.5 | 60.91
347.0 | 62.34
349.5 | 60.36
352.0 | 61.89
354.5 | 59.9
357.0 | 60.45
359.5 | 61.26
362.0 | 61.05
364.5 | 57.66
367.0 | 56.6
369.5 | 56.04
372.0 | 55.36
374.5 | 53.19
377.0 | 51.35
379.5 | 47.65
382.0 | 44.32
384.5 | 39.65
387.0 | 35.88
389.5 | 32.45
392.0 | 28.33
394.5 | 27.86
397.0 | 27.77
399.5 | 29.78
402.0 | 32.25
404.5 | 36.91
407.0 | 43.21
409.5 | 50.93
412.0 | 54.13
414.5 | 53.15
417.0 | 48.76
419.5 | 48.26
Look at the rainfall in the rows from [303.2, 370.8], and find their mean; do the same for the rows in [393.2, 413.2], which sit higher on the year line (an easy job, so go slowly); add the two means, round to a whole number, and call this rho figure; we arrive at 90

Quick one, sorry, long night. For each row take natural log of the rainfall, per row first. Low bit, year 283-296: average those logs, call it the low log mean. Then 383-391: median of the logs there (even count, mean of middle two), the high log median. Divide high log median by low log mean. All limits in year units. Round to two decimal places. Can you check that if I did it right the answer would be 0.89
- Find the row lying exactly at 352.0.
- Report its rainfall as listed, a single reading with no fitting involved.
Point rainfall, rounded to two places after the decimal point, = 61.89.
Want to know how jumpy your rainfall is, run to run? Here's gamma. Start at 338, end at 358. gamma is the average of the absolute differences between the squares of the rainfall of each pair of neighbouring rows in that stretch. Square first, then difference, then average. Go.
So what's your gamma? 162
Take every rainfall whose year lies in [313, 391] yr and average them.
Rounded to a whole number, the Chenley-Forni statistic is 53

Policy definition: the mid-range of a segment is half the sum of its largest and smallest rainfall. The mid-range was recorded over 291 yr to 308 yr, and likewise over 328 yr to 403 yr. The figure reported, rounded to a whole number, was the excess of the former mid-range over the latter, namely -4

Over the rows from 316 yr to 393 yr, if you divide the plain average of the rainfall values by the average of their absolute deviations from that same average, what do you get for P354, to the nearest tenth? 6.0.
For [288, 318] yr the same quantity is 4.8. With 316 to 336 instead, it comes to 5.5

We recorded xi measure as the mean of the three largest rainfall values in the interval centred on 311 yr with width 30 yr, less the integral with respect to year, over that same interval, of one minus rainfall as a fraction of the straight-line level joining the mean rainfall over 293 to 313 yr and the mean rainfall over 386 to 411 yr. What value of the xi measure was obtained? 45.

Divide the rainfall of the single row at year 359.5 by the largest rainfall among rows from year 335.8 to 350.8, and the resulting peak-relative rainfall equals 0.97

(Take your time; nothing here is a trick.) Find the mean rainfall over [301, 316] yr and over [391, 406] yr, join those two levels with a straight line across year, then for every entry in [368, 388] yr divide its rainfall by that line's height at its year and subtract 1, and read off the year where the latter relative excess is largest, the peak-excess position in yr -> 369.5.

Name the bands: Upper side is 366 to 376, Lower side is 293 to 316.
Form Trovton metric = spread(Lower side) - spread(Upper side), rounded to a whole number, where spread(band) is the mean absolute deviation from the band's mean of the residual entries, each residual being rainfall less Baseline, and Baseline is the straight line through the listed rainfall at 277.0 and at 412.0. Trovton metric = 5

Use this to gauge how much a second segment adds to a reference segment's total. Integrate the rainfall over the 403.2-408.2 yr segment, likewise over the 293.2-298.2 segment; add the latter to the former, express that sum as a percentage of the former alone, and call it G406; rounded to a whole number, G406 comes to 222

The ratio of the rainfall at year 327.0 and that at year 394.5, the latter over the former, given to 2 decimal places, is 0.51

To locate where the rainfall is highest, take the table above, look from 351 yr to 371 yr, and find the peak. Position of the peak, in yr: 352.0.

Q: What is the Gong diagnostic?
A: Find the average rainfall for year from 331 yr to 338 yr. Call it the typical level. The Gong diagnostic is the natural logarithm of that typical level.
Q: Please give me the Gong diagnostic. 4.14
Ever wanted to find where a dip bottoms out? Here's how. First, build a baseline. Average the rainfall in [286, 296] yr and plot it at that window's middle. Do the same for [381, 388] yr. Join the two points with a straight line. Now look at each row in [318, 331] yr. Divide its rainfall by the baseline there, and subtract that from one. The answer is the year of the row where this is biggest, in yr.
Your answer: 319.5 yr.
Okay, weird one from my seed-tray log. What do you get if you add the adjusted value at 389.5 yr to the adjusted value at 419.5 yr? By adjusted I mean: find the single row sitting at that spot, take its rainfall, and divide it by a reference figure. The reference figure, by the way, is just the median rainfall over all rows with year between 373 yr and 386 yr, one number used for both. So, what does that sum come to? 1.7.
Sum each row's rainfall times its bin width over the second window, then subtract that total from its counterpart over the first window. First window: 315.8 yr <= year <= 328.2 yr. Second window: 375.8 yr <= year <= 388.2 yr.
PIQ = 1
